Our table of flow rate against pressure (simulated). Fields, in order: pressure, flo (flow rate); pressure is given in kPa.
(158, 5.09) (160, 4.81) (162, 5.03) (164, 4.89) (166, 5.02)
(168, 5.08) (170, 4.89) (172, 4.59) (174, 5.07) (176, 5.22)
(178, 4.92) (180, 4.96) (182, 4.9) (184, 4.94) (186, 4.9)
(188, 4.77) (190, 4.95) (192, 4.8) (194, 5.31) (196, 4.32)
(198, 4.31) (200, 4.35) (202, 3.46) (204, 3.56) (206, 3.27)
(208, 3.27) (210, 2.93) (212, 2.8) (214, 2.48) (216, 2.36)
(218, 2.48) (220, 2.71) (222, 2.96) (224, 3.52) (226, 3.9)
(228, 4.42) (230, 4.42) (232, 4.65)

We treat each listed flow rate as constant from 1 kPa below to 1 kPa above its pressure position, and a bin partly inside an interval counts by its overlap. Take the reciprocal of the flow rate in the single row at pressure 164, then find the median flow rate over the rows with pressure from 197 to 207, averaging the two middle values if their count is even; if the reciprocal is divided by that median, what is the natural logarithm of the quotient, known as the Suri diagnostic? -2.86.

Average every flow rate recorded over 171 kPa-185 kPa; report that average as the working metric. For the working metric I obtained 4.9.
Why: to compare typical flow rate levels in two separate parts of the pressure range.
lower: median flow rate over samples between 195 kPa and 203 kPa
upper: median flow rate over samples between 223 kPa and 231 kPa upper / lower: 0.96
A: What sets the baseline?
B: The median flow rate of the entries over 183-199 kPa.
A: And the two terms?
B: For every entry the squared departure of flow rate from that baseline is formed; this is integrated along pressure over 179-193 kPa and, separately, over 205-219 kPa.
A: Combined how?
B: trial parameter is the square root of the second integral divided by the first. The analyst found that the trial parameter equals 26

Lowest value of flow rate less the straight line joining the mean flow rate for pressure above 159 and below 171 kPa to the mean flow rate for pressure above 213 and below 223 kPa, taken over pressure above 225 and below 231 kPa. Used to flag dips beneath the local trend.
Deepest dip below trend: 1.7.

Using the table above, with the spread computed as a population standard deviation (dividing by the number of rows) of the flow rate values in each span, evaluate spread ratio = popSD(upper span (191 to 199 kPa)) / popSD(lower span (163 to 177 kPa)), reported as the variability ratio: 2.2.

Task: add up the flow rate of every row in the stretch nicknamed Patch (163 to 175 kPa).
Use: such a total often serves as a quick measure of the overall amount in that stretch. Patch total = 30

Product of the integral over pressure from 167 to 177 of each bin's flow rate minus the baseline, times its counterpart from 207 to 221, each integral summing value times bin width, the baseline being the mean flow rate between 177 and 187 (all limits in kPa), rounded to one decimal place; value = -14.2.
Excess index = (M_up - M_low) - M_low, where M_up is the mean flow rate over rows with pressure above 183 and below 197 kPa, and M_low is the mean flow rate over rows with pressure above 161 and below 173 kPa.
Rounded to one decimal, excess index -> -5.0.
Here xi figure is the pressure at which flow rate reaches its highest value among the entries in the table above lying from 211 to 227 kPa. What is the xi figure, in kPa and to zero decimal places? 226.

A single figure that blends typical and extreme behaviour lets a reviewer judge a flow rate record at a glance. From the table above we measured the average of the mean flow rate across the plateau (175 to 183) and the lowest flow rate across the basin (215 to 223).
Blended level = 3.68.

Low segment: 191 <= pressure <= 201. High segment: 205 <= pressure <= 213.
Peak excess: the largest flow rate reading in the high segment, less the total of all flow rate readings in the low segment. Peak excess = -20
